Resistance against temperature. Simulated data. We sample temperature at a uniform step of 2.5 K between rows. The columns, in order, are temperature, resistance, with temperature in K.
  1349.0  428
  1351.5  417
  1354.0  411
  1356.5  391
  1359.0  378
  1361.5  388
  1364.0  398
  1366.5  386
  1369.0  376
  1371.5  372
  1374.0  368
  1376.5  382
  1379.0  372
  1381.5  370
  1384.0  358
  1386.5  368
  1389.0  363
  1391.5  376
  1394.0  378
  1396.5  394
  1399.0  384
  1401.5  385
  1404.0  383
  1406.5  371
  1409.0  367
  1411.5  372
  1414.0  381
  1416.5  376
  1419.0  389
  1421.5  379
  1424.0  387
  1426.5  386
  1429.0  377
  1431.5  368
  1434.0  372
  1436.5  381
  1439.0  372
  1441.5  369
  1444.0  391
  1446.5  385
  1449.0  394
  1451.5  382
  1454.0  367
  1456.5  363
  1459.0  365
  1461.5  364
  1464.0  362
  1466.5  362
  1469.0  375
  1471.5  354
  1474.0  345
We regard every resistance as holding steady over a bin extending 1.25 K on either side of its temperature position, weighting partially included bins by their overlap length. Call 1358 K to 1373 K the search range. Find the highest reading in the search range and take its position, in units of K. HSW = 1364.0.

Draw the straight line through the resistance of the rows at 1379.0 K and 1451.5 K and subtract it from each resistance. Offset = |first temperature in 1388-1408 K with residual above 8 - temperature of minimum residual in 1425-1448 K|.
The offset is 45.0 K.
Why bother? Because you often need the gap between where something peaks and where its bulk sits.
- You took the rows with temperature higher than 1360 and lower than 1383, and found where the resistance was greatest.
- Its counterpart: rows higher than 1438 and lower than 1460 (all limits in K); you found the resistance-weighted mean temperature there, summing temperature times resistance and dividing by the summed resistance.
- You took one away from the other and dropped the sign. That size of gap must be 84.9 K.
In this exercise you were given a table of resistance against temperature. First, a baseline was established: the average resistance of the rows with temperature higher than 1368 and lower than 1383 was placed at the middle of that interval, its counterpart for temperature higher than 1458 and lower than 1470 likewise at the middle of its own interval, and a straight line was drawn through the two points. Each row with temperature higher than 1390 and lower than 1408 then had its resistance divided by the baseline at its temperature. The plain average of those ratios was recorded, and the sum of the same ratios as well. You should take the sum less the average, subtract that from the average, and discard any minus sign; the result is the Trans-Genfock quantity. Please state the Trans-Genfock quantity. 5.14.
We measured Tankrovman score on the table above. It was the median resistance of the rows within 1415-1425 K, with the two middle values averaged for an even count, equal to 383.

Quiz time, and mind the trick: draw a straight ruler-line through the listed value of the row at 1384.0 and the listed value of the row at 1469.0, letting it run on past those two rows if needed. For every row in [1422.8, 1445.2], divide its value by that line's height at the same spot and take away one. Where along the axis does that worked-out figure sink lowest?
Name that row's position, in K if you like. 1441.5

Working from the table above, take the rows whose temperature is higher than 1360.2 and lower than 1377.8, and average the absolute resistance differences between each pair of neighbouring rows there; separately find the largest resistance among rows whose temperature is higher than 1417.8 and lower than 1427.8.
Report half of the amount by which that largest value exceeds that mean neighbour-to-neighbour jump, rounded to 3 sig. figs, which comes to 190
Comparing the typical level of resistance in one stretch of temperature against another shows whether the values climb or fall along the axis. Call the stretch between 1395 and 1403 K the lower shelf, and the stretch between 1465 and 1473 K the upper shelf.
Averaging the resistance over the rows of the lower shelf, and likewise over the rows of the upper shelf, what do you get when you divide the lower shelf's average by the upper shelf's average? 1.07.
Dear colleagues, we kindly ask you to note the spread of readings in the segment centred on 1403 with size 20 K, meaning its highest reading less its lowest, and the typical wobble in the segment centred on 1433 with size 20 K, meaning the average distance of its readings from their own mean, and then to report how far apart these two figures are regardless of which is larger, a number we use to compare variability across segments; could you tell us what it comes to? 21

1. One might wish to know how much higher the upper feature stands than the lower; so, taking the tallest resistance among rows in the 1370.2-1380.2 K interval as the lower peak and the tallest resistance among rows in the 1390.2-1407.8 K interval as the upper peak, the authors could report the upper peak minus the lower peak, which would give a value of 12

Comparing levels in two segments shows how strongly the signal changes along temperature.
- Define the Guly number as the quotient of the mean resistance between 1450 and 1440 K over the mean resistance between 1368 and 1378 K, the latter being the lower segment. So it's 1.03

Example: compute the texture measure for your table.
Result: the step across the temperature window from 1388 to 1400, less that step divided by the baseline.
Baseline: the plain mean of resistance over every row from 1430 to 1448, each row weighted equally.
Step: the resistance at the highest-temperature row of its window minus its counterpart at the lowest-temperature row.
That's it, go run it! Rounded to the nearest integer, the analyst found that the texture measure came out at 21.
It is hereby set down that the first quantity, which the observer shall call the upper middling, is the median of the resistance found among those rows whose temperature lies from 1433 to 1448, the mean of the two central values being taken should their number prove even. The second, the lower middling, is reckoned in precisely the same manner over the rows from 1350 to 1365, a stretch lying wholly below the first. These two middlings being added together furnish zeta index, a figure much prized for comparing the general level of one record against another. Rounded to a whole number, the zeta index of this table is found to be 771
